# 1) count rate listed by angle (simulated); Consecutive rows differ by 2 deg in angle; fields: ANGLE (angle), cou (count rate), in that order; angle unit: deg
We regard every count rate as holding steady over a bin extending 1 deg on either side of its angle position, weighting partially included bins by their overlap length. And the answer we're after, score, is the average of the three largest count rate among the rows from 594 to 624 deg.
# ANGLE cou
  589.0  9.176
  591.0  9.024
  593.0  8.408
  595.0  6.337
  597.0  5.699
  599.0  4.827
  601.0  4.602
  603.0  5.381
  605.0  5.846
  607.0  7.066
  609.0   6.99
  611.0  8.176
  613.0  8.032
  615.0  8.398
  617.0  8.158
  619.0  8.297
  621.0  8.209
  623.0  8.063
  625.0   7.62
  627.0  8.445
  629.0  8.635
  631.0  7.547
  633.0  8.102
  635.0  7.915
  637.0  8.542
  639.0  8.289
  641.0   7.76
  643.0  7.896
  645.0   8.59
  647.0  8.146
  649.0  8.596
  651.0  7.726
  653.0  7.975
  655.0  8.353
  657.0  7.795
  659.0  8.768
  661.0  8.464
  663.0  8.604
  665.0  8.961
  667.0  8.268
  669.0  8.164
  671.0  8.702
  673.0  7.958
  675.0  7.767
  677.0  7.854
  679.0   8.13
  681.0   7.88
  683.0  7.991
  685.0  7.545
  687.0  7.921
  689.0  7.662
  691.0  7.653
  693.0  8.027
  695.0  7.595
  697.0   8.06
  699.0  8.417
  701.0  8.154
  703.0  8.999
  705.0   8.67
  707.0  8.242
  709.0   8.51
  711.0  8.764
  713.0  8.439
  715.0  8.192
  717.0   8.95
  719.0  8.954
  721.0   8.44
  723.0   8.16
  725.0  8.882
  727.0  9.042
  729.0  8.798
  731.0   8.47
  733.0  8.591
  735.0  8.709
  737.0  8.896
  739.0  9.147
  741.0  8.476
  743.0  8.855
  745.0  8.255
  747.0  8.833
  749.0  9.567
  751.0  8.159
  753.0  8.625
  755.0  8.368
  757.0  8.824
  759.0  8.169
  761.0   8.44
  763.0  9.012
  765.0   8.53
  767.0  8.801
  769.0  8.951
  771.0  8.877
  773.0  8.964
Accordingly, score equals 8.3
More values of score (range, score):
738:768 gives 9.2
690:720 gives 9.0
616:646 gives 8.6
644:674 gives 8.8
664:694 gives 8.6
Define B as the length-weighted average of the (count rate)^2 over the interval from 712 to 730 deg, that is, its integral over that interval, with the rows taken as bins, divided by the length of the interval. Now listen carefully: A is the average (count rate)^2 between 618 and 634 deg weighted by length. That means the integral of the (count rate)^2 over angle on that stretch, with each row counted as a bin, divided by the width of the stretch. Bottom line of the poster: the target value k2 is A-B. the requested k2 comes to -9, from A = 66.0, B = 74.9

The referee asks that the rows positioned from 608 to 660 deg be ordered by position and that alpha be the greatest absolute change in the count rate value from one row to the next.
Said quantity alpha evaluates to 1.19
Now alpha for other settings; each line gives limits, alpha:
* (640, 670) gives 0.97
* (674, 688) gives 0.45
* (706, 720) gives 0.76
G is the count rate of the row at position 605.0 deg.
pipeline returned 5.846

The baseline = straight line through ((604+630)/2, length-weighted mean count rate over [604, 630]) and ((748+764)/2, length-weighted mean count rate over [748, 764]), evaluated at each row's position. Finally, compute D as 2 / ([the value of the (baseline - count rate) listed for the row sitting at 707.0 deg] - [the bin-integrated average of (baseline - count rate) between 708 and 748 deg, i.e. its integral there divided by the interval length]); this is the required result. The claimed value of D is 7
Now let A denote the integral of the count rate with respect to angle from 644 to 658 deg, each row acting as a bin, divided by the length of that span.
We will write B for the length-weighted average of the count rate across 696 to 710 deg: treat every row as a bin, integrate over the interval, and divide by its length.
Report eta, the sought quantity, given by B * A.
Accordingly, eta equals 69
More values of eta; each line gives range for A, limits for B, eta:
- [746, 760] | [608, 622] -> 70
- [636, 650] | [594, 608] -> 47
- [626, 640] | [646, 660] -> 67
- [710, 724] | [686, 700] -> 68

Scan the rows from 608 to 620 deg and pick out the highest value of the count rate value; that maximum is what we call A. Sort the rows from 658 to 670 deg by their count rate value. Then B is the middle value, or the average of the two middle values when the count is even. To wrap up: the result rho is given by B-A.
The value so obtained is 0.14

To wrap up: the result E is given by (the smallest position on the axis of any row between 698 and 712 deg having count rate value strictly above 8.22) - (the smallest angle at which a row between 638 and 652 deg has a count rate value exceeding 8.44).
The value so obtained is 54 deg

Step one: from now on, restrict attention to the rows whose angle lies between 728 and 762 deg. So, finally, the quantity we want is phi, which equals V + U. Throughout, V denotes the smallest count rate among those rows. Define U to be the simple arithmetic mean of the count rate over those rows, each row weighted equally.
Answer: 16.8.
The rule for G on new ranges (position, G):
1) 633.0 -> 8.102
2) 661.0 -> 8.464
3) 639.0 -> 8.289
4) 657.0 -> 7.795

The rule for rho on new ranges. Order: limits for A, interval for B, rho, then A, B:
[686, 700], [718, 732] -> 0.38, 8.417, 8.80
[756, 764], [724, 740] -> -0.17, 9.012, 8.84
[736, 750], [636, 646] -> -1.28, 9.567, 8.29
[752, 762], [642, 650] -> -0.46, 8.824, 8.37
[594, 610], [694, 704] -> 1.09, 7.066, 8.15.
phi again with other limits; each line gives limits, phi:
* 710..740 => 16.9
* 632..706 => 15.7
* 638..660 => 15.9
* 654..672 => 16.2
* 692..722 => 16.0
